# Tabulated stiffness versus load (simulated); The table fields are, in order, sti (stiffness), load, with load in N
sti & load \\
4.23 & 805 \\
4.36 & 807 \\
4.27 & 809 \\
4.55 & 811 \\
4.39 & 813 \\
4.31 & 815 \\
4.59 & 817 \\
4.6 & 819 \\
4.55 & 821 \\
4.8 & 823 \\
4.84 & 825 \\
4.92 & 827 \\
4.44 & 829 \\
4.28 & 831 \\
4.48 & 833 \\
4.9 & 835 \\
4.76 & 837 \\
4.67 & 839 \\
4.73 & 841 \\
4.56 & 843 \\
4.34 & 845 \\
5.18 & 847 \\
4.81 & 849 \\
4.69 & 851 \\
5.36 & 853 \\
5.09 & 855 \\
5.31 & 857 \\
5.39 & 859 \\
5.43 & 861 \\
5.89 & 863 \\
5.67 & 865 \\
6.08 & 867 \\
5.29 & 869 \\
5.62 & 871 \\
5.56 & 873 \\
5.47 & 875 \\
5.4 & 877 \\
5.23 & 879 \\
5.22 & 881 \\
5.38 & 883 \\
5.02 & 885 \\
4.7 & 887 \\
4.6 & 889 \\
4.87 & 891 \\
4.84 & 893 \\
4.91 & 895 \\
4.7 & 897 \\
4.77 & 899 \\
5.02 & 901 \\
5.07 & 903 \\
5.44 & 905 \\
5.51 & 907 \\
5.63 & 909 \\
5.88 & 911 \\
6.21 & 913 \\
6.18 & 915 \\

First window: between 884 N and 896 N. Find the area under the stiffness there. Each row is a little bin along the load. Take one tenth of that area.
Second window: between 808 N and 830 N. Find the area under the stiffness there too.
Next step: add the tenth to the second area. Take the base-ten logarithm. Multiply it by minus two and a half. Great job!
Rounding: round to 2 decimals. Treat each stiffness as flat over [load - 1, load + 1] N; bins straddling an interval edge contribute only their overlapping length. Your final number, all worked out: -5.07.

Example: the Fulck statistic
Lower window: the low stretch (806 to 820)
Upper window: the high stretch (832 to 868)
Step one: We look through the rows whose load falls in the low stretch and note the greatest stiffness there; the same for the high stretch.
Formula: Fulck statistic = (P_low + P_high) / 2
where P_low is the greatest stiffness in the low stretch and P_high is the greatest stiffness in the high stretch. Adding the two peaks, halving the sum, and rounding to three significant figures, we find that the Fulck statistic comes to 5.34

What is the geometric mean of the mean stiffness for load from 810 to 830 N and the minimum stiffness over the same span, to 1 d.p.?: 4.5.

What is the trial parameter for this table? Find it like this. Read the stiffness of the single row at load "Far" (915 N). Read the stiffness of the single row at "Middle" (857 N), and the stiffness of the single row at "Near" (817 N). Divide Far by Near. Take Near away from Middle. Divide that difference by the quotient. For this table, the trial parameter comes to 0.53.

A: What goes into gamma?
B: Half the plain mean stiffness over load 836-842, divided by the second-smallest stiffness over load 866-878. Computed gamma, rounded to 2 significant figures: 0.44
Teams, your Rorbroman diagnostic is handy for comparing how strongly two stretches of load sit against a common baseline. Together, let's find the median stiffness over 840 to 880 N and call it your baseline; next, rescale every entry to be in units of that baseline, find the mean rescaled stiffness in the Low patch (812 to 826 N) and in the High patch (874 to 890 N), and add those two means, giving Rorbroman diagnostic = 1.82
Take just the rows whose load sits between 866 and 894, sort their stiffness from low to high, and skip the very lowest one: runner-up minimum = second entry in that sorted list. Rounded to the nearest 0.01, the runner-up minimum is 4.70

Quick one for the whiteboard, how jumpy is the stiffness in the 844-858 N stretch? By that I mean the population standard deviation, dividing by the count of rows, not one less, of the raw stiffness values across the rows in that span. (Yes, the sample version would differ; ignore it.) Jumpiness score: 0.34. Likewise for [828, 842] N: 0.20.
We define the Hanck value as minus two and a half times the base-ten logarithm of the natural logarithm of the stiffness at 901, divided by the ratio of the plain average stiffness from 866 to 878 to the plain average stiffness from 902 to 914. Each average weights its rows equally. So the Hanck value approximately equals -0.53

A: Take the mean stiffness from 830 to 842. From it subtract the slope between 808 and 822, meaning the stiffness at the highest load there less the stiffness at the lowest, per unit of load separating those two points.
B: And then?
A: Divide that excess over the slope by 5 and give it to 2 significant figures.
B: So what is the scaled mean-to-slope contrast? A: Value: 0.92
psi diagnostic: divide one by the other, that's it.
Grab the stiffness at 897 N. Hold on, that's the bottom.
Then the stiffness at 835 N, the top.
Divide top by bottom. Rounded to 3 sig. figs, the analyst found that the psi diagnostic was 1.04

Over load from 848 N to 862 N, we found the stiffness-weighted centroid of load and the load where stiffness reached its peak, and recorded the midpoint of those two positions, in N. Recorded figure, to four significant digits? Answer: 858.1 N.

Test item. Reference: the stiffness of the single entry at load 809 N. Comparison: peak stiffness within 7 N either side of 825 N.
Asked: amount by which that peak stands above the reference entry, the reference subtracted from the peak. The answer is 0.65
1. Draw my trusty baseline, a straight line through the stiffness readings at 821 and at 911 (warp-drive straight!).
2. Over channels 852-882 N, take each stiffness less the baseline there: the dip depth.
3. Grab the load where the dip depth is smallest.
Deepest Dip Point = 881 N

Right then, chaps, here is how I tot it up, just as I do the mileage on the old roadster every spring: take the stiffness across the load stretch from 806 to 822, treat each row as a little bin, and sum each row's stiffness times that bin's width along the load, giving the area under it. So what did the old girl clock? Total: 71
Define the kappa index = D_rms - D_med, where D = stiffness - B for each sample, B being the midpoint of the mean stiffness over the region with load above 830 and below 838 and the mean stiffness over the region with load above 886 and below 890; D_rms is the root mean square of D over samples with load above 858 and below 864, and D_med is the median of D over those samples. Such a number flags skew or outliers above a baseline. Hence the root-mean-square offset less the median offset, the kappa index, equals 0.17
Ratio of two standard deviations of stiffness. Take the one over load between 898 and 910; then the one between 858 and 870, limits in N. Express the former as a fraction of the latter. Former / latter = 1.08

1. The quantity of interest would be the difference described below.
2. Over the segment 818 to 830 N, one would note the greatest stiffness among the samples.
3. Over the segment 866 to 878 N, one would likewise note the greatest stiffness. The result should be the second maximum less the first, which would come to 1.16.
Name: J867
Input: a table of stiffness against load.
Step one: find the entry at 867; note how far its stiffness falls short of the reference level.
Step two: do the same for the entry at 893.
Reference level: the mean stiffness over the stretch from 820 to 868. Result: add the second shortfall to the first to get -1.0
